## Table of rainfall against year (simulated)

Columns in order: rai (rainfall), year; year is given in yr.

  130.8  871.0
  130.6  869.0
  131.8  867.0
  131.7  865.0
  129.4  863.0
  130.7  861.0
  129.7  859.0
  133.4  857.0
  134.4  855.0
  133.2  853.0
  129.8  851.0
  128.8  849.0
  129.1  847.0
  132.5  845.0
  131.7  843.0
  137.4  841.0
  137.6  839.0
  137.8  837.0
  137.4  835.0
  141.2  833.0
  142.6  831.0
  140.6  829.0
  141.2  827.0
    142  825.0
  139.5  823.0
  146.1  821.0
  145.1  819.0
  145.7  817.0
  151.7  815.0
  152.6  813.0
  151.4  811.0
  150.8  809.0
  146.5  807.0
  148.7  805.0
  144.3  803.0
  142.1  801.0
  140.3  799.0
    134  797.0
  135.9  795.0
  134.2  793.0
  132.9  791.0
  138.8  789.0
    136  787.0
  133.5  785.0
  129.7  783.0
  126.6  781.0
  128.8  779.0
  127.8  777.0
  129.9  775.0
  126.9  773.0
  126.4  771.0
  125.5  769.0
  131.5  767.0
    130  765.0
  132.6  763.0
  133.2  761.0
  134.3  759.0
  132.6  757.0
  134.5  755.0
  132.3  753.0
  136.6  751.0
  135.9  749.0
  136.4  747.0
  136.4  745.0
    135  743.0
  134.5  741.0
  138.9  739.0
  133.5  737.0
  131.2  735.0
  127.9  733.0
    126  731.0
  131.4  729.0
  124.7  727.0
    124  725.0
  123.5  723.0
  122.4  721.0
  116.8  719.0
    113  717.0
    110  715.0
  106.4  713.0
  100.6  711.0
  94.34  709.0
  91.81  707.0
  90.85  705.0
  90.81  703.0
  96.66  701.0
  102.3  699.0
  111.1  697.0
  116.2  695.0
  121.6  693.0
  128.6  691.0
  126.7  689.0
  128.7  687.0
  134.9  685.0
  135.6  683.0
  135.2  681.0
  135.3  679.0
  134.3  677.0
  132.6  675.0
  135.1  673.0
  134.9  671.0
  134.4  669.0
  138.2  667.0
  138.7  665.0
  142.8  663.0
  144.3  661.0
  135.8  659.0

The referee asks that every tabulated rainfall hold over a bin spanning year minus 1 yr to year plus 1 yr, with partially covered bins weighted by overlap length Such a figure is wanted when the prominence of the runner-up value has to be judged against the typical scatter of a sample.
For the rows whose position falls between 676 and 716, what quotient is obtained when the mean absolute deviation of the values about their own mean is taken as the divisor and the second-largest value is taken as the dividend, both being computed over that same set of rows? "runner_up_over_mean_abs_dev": 9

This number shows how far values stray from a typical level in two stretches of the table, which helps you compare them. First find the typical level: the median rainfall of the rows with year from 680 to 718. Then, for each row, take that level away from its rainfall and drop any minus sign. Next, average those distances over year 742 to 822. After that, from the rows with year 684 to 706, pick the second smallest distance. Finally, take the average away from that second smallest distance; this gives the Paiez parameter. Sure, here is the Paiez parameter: -21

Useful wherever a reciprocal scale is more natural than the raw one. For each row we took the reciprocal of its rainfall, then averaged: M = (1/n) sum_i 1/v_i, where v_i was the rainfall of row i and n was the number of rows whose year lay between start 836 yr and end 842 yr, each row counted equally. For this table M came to 0.0073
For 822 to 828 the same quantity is 0.0071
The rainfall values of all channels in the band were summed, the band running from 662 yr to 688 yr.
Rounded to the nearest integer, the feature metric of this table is 1761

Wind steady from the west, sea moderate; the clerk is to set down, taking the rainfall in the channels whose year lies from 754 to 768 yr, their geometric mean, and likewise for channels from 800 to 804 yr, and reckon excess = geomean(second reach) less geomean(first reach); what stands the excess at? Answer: 11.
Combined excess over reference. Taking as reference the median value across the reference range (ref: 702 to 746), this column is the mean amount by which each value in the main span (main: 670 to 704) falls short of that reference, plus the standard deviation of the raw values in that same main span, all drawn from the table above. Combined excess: 15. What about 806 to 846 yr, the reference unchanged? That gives -13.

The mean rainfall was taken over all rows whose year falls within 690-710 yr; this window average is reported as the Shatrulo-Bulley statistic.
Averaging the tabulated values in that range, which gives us 104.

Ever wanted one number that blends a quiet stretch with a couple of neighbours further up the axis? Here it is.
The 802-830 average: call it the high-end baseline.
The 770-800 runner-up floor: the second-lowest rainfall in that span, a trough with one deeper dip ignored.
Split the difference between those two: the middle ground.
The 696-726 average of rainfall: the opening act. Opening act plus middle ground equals 243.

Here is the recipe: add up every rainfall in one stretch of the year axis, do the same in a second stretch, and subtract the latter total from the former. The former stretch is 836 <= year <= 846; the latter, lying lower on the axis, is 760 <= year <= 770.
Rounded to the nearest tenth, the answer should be 24.2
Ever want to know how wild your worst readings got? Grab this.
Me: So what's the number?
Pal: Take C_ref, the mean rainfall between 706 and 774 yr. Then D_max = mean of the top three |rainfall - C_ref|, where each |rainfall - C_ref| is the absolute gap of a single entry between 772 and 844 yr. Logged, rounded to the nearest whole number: 26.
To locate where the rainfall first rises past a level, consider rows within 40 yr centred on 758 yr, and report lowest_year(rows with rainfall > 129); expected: 739.0 yr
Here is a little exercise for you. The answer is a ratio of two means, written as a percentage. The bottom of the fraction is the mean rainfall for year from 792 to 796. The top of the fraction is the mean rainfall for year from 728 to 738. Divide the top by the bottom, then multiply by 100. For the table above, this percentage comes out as 96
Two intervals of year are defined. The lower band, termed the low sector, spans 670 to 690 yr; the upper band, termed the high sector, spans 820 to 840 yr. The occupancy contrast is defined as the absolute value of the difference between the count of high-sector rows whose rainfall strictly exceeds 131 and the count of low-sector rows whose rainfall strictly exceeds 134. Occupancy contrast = 3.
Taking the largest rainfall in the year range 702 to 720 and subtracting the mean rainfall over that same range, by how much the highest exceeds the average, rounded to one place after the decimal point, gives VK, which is 15.2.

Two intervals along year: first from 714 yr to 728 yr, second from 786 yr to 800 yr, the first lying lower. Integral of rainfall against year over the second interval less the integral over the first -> 235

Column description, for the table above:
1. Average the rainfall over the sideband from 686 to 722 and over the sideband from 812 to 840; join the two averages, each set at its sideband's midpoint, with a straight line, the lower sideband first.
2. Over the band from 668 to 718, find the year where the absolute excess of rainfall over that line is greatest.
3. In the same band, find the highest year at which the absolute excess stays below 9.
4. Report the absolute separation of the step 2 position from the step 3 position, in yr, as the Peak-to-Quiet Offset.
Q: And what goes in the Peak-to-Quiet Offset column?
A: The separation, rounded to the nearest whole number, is 48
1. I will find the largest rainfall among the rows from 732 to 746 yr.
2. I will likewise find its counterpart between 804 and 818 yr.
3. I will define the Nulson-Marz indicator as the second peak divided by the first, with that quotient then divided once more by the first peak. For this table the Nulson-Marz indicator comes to 0.0079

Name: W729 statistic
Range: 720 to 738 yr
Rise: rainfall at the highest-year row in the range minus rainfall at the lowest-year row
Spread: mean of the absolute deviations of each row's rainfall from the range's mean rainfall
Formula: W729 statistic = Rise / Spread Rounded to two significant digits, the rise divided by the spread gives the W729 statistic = 3.3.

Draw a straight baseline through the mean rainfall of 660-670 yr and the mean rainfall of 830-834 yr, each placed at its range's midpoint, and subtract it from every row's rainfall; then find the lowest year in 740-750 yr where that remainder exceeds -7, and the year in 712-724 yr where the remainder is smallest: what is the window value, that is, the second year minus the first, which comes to -28 yr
